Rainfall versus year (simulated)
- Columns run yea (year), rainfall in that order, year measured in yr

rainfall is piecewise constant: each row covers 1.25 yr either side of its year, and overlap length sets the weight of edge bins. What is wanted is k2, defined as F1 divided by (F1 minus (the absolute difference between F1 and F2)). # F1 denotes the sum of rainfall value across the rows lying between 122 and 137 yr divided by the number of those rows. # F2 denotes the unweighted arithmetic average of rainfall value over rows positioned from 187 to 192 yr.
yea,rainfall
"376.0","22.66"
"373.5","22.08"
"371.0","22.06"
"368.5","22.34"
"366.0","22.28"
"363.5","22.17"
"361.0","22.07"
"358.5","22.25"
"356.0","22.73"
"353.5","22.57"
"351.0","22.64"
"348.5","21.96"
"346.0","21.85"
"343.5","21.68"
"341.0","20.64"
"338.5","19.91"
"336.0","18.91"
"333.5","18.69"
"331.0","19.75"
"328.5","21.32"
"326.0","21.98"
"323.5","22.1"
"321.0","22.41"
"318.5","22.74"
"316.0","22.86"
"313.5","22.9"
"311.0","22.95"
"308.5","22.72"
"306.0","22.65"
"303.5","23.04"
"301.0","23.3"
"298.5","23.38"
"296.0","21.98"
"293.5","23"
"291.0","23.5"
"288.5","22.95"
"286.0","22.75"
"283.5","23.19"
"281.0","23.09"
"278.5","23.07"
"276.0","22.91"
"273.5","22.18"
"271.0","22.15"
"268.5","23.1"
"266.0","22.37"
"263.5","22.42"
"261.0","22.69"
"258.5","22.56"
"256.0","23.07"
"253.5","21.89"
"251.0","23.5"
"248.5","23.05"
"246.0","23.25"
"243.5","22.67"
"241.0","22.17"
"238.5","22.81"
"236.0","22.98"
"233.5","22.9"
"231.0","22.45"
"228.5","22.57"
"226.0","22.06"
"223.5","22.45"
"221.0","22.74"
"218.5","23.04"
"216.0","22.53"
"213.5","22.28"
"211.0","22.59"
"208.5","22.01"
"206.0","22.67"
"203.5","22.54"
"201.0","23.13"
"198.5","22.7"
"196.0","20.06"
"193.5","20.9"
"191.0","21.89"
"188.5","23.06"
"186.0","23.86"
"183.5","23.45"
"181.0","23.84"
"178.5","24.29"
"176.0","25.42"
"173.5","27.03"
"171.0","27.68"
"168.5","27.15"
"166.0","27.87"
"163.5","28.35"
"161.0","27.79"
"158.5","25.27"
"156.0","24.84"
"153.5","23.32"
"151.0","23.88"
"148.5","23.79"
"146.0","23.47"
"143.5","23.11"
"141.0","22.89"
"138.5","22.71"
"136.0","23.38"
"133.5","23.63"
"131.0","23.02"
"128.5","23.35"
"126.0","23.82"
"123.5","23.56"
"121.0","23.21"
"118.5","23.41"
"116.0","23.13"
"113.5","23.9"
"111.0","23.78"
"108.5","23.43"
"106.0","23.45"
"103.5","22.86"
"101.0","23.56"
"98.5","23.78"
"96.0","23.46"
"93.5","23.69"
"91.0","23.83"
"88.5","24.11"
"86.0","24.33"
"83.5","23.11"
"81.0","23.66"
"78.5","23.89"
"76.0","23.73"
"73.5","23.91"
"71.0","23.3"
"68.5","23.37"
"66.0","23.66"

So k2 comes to 1.04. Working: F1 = 23.5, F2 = 22.5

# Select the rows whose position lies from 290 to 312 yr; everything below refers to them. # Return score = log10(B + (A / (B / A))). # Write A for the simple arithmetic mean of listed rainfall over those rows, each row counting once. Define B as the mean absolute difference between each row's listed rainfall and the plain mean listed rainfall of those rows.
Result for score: 3.2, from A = 22.9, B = 0.33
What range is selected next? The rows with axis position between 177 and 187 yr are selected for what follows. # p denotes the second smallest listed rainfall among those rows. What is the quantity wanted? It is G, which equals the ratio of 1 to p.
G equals 0.0419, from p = 23.84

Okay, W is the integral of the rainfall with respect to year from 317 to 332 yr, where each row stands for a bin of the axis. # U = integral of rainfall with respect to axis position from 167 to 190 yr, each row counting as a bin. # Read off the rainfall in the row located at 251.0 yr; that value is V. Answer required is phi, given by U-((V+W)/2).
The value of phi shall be 402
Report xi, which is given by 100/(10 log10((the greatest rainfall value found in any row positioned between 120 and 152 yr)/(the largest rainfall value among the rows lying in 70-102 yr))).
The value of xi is -1233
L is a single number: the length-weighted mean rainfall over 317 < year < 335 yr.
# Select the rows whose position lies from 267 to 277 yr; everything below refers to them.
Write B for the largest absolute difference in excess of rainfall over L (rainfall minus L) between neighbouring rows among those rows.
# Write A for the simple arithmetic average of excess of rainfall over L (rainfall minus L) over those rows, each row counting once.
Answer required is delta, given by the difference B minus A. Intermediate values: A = 1.3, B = 0.95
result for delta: -0.4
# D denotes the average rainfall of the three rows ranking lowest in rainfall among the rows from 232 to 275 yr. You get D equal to 22.1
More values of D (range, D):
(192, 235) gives 21.0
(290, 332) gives 21.0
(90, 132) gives 23.0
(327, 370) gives 19.1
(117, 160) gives 22.9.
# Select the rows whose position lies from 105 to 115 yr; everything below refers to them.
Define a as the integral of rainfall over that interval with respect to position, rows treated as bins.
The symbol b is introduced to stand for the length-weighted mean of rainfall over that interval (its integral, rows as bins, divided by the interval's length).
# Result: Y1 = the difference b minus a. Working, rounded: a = 236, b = 23.6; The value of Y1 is -213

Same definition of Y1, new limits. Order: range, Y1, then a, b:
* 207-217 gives -201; 224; 22.4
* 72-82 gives -214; 238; 23.8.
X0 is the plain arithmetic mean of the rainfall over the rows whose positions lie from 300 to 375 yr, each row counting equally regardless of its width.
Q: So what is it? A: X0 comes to 21.9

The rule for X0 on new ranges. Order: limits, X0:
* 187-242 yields 22.4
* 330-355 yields 20.9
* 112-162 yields 23.8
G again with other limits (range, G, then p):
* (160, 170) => 0.0360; 27.79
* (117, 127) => 0.0427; 23.41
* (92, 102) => 0.0424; 23.56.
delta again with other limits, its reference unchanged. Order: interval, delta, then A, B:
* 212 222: -0.9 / 1.4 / 0.51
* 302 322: -1.1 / 1.5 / 0.39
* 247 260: 0.1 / 1.5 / 1.61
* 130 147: -1.2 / 1.9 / 0.67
